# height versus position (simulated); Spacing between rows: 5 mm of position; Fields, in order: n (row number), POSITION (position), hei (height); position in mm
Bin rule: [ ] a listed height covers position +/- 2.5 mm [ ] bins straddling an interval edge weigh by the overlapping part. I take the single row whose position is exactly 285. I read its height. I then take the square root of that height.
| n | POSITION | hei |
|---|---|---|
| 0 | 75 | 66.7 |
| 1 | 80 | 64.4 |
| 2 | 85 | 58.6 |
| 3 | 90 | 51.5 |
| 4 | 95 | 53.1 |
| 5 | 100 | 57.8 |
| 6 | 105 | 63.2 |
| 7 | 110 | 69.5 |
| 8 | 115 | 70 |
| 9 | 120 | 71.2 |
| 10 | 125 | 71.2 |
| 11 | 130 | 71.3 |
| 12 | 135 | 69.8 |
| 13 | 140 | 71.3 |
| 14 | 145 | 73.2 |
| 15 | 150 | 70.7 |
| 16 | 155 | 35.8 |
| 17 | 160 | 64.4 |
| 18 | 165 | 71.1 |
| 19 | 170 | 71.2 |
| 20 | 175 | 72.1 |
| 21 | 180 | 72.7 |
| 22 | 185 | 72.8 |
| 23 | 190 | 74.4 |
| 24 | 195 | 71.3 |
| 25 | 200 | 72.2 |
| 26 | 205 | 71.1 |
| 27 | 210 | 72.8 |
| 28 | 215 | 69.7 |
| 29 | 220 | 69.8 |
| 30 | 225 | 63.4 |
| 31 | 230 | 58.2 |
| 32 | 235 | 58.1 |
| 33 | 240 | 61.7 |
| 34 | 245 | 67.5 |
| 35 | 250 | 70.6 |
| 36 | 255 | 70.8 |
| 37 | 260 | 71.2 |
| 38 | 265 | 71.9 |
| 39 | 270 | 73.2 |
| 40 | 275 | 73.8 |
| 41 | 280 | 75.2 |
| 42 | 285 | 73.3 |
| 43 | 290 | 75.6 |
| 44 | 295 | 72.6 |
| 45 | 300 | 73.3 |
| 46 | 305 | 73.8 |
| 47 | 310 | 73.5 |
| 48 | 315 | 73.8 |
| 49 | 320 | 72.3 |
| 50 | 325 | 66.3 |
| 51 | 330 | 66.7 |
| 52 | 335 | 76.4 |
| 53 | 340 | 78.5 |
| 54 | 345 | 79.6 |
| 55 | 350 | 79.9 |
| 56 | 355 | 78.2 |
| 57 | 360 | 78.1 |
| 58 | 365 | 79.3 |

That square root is 8.56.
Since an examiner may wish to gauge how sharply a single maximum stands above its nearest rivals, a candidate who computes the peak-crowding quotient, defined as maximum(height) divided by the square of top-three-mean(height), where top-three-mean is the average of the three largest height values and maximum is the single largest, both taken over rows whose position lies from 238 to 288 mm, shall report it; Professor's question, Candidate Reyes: 0.0137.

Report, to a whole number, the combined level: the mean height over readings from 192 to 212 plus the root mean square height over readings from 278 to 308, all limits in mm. 146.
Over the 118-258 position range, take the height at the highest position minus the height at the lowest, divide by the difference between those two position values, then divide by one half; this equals 0.0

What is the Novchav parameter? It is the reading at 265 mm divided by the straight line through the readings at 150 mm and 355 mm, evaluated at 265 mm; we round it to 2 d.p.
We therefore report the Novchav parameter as 0.96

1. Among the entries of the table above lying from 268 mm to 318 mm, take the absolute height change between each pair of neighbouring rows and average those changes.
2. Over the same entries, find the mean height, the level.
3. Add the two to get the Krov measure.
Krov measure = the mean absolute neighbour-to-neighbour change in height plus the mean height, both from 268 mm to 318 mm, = 75.0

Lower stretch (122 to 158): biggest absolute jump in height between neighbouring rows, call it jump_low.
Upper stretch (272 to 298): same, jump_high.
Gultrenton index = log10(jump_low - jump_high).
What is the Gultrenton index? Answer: 1.5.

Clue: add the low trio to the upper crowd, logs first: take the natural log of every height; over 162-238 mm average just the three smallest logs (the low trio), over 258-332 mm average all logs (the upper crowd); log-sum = 8.37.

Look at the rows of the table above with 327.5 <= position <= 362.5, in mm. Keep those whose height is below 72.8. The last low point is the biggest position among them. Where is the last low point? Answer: 330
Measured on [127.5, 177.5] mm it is 175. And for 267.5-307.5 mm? 295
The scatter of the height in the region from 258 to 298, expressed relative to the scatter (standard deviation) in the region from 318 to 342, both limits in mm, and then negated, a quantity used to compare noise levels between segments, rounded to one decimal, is -0.3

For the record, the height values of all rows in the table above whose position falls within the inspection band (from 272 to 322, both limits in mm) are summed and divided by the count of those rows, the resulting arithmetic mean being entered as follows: 74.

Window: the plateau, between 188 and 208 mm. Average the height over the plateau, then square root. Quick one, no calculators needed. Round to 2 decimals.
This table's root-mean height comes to 8.50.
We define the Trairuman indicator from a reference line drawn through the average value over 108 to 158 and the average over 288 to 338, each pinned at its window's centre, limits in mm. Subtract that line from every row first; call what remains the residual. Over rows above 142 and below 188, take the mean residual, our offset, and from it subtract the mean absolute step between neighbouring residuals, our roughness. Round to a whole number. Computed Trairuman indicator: -10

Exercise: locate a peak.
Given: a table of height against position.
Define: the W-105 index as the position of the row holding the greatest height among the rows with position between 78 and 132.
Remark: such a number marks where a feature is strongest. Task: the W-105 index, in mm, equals 130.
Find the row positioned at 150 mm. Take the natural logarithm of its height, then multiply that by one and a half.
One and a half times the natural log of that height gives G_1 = 6.388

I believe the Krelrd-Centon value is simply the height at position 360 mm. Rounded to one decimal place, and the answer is 78.1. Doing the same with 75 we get 66.7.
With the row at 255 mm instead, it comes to 70.8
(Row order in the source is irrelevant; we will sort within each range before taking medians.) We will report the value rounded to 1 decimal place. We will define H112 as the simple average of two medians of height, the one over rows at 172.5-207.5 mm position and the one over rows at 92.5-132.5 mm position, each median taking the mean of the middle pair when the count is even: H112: 71.0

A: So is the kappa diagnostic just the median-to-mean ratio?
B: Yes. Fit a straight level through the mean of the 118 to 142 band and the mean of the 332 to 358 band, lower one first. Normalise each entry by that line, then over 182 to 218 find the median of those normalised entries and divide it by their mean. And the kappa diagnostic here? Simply 1.002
